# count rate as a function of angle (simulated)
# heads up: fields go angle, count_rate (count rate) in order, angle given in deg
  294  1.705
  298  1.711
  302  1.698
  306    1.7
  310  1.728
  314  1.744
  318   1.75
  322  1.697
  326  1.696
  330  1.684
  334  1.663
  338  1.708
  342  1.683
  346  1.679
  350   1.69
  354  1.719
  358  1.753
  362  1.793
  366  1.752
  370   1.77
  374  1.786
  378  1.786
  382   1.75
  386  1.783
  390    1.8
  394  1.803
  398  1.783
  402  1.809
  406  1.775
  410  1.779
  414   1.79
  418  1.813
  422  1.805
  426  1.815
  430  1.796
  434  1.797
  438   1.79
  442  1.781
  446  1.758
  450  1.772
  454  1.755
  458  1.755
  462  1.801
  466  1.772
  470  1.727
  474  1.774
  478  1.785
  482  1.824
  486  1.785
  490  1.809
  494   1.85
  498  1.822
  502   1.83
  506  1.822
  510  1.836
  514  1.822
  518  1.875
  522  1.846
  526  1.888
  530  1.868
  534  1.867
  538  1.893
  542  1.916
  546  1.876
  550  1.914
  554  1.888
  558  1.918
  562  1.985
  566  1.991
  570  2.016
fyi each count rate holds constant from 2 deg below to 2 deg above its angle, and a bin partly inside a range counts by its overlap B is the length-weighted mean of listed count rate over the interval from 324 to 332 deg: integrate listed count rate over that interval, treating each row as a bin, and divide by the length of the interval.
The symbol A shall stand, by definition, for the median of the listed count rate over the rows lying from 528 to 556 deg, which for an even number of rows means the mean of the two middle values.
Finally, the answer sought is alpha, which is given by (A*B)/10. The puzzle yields 0.319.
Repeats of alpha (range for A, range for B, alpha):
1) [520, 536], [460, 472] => 0.330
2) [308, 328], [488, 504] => 0.316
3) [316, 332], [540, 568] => 0.327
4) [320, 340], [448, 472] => 0.299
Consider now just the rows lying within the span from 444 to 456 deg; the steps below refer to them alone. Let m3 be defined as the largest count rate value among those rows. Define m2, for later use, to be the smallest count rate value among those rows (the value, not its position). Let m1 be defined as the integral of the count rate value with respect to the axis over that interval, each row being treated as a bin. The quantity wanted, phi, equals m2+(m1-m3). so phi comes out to 21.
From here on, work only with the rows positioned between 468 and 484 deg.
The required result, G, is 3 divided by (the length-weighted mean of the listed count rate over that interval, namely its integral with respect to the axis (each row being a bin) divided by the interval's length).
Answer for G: 1.688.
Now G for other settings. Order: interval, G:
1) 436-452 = 1.690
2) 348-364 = 1.725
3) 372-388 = 1.689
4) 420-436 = 1.664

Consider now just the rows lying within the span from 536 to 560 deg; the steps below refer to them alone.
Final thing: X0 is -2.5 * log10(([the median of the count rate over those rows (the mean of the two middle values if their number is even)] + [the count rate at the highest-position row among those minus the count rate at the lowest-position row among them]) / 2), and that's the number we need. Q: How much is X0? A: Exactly 0.04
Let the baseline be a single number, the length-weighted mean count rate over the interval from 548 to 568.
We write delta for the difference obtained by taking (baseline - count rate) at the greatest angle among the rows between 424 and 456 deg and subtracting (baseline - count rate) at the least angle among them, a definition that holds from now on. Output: 0.060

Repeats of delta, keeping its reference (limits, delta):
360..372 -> 0.023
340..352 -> -0.007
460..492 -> -0.008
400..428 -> -0.006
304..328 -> 0.004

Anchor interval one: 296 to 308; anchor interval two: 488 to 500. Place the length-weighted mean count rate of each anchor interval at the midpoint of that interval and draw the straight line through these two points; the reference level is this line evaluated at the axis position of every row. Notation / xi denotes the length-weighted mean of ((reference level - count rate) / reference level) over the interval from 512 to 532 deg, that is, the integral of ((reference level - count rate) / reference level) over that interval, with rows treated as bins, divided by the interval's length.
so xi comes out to -0.008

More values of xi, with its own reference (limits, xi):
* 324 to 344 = 0.021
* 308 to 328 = -0.006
